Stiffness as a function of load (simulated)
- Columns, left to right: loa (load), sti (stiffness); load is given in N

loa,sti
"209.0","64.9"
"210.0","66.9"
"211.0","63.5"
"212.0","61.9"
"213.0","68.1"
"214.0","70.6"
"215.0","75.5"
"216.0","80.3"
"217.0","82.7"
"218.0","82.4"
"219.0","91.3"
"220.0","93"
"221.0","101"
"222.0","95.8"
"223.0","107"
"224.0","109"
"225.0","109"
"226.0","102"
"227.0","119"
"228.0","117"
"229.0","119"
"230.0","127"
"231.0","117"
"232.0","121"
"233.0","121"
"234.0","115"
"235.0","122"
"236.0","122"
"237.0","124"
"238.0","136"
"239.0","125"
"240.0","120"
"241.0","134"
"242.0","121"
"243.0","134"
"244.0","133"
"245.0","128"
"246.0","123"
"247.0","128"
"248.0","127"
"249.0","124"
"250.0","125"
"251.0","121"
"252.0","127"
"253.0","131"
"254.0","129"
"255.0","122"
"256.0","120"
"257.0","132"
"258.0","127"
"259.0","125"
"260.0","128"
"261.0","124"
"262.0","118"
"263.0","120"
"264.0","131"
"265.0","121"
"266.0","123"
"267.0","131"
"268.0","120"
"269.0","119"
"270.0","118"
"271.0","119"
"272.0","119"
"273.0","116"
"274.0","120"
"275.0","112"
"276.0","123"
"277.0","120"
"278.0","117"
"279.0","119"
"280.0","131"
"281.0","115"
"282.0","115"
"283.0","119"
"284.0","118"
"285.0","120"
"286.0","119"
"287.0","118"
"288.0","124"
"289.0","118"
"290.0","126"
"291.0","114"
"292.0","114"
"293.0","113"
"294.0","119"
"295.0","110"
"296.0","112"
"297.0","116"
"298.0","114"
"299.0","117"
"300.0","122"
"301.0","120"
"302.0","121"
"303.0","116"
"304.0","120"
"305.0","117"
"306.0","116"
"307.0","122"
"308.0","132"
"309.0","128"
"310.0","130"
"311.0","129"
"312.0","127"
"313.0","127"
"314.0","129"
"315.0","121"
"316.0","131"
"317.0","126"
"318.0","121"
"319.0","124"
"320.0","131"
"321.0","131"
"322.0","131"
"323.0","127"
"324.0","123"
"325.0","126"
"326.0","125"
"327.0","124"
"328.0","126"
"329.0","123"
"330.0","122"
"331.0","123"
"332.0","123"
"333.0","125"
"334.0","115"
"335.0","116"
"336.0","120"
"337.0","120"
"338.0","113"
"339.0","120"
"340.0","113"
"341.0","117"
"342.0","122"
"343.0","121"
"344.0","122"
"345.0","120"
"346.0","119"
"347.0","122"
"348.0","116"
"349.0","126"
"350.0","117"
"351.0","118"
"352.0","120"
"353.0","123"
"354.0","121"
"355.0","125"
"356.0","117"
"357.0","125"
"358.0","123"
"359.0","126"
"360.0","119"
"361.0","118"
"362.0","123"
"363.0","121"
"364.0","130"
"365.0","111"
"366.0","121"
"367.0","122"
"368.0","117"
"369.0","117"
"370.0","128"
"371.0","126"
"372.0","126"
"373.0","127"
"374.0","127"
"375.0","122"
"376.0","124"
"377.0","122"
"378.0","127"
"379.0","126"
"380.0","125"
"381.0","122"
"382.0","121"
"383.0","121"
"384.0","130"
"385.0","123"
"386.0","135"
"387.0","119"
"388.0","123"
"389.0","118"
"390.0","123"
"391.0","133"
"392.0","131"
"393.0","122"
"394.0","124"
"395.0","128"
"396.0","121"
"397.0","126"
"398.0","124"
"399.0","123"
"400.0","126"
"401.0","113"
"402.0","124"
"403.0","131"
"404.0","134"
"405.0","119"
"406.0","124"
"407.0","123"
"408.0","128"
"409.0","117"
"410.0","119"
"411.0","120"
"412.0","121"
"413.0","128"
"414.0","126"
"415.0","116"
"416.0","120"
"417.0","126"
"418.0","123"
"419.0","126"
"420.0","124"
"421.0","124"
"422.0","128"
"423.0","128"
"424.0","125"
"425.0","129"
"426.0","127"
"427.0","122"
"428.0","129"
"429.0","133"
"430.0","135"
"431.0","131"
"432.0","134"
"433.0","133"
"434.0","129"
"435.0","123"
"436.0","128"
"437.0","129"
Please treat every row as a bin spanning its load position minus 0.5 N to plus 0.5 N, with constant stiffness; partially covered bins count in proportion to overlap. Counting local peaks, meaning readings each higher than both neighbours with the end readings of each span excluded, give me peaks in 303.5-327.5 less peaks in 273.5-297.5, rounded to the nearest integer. -2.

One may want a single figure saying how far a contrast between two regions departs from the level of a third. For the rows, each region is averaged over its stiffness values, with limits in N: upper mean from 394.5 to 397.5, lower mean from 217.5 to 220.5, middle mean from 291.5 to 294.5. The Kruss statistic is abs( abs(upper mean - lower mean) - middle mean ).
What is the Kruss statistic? 79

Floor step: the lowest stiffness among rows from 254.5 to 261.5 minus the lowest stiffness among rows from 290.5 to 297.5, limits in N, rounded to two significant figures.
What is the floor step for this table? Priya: 10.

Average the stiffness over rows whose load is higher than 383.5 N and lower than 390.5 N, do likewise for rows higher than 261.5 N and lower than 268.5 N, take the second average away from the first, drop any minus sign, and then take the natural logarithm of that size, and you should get 0.0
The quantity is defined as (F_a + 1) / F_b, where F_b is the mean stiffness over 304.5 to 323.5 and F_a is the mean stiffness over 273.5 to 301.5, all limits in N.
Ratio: 0.94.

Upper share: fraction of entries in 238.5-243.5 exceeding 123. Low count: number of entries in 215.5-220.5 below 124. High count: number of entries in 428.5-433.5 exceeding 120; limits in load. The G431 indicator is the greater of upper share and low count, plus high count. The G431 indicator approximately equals 10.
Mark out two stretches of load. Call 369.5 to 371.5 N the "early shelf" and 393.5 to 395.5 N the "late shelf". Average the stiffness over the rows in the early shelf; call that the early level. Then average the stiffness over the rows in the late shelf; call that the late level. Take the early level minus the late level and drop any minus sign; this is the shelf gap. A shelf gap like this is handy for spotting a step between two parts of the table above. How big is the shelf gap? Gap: 1.0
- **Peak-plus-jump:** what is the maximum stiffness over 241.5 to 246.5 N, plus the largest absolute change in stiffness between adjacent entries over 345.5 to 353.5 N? 144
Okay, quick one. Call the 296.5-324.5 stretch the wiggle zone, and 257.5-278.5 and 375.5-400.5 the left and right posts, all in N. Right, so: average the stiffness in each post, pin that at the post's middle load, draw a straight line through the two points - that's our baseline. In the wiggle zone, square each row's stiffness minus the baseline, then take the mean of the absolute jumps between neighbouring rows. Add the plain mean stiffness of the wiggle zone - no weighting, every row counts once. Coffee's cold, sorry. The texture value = 153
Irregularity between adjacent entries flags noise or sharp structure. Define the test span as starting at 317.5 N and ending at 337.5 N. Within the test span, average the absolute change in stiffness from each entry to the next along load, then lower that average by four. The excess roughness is -1.5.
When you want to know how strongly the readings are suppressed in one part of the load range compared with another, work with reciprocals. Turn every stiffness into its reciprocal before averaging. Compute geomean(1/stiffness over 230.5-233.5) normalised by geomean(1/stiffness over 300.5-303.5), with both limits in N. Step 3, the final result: 0.99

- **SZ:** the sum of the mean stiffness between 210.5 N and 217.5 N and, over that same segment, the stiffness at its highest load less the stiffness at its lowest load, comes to 91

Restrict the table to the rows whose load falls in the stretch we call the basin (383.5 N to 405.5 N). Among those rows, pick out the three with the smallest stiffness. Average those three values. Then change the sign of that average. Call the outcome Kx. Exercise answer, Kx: -117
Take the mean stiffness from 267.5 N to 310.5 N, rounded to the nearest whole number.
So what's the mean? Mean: 119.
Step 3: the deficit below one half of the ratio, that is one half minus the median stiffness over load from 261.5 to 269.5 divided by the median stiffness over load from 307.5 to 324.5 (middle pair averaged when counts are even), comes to -0.441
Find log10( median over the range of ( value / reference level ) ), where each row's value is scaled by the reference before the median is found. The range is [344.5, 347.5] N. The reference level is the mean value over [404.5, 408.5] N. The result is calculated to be -0.012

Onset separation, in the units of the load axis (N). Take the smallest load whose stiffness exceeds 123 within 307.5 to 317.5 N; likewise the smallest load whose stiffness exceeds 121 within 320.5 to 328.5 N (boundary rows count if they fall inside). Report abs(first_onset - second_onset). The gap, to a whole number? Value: 13 N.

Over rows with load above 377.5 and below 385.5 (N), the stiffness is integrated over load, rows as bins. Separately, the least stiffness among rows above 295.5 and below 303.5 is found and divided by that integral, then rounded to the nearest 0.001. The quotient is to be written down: 0.113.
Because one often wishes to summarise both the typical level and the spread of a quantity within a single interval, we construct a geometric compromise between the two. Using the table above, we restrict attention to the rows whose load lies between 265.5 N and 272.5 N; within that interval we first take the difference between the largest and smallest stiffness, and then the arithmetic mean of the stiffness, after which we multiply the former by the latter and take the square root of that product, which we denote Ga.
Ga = 39.7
